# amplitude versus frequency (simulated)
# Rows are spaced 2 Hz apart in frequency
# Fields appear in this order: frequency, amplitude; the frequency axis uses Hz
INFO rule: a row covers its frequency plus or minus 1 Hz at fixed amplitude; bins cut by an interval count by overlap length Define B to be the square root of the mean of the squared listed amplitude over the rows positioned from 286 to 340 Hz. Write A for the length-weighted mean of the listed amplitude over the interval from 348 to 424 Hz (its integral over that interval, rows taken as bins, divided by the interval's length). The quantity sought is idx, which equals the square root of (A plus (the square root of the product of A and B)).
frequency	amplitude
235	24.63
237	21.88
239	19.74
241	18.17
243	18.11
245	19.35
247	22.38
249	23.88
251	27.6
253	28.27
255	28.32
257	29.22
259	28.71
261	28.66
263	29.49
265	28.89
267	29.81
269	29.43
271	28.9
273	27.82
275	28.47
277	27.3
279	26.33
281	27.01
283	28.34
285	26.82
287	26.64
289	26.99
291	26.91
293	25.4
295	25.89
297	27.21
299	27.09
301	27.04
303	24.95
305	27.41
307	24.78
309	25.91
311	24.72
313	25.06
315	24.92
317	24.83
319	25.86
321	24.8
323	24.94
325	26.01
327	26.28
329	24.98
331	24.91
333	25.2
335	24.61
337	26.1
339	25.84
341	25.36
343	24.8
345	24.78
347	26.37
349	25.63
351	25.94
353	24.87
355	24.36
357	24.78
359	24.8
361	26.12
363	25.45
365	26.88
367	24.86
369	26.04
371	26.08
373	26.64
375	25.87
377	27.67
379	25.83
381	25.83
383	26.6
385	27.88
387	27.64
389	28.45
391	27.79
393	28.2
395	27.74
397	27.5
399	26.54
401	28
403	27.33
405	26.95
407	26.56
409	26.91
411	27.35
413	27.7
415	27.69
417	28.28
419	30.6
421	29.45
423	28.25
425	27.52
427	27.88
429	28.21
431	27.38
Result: 7.29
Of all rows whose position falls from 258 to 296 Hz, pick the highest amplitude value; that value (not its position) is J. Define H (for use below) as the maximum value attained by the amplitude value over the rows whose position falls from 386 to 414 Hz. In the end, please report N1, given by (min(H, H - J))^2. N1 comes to 1.8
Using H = 28.45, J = 29.81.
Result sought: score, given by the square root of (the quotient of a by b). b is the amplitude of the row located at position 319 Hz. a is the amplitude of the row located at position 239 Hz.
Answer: 0.87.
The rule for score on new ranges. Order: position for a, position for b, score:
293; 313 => 1.01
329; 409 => 0.96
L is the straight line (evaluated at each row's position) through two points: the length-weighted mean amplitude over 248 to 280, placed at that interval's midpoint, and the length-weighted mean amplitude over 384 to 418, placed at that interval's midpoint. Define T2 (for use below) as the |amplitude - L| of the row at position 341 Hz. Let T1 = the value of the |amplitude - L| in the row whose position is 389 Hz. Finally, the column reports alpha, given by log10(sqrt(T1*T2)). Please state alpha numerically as 0.16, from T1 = 0.8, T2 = 2.5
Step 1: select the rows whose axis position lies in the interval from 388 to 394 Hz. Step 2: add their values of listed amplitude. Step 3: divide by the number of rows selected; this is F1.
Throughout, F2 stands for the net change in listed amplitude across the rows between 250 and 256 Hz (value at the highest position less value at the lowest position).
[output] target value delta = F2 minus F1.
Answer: -27.4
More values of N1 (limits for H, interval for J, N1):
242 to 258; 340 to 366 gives 5.5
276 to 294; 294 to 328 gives 0.9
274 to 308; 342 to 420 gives 4.5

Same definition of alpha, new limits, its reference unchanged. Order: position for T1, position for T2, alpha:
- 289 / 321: 0.27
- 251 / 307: 0.16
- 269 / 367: 0.28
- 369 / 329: 0.34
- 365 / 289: -0.02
